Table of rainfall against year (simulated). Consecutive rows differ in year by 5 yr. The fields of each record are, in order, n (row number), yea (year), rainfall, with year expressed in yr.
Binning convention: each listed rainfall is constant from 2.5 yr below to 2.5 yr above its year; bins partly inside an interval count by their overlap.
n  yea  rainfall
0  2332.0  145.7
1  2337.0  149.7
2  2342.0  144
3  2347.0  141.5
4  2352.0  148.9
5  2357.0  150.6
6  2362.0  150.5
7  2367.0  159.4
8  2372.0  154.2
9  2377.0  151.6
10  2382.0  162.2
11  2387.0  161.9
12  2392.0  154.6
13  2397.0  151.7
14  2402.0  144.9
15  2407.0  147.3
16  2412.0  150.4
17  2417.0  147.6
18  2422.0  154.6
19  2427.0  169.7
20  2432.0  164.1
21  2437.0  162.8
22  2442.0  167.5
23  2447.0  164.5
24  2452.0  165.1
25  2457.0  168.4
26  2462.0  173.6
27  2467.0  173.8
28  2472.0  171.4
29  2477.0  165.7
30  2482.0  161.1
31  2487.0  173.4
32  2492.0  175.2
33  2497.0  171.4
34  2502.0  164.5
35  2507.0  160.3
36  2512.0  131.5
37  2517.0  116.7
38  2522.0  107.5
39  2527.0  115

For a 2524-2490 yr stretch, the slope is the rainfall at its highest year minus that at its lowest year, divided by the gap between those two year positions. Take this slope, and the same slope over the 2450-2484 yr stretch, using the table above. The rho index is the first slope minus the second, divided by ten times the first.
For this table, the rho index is 0.094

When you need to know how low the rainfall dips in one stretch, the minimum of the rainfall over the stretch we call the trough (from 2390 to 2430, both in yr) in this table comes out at 144.9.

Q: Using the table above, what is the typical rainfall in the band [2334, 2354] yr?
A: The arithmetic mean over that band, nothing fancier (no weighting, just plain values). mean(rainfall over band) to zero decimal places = 146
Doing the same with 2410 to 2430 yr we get 156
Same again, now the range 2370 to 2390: 157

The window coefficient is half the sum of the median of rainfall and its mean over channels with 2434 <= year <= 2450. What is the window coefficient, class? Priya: 165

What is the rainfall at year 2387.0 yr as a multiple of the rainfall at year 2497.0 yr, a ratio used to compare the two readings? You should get 0.94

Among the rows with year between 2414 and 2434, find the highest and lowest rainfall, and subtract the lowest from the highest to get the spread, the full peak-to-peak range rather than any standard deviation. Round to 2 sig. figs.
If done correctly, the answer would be 22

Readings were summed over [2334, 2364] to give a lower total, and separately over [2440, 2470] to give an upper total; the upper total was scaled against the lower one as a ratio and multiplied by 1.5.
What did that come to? 1.72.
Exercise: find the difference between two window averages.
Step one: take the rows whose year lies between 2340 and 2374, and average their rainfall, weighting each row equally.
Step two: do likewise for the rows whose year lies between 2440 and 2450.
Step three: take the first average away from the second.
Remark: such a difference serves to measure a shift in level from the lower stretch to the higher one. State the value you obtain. 16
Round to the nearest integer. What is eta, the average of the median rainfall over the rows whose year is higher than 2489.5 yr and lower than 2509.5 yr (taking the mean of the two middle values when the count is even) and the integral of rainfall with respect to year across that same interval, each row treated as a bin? 1762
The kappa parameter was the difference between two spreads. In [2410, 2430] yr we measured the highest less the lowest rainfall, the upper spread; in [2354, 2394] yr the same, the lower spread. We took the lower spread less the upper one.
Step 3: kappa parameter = -10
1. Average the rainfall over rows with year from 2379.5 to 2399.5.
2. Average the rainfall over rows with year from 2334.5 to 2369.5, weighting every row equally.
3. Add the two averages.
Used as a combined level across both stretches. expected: 307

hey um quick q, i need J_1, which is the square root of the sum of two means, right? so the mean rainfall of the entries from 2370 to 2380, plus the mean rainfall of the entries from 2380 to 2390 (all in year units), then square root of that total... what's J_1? 17.7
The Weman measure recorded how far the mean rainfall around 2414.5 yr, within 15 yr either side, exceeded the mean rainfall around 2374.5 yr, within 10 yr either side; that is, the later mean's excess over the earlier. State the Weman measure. -4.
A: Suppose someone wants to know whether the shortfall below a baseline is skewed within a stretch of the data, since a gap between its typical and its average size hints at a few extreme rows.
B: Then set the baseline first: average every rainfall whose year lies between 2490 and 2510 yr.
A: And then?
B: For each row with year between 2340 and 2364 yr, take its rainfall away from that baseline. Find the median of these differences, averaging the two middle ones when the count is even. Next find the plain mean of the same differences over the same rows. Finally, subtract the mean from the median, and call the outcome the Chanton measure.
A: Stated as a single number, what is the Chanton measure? -1.8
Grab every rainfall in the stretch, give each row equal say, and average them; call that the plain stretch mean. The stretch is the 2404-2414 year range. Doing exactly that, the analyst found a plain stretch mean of 149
